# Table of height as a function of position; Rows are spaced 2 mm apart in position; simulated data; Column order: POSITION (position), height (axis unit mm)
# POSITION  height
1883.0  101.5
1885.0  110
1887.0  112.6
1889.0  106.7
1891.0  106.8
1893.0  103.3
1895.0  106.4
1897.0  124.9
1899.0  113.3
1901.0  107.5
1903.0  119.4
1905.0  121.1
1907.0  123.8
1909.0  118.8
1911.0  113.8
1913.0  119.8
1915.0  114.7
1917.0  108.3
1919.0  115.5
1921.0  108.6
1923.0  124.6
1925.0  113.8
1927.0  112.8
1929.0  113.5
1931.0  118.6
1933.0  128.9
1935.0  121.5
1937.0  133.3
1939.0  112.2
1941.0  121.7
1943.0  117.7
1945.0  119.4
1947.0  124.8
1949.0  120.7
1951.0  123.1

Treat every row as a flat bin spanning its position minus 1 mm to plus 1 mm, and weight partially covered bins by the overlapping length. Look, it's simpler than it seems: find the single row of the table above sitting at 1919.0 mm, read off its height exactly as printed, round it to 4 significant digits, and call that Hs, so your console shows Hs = 115.5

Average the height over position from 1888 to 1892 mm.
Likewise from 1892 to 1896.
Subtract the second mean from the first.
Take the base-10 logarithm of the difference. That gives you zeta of 0.28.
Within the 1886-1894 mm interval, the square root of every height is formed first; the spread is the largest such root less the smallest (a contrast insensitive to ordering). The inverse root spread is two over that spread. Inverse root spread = 4.5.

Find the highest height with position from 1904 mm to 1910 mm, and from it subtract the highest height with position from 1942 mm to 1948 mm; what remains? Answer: -1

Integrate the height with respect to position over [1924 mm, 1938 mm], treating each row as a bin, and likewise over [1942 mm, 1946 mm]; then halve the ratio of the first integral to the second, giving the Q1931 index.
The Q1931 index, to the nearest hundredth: 1.78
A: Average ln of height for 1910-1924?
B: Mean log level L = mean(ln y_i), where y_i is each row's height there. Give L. 4.74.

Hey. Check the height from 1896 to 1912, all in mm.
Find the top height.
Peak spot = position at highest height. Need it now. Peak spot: 1897.0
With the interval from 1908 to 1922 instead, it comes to 1913.0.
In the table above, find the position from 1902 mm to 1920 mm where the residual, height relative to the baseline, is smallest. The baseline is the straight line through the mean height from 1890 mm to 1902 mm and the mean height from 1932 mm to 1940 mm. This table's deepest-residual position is 1917.0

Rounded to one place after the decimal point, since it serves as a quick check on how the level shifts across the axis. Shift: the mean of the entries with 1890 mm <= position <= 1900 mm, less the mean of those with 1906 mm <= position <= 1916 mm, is -7.2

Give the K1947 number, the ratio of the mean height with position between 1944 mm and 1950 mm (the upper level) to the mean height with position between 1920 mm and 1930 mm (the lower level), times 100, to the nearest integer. 106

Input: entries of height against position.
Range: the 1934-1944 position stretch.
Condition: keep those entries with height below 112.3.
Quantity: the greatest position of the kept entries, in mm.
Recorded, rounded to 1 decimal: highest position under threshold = 1939.0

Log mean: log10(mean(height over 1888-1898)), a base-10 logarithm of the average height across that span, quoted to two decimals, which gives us 2.04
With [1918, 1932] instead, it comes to 2.06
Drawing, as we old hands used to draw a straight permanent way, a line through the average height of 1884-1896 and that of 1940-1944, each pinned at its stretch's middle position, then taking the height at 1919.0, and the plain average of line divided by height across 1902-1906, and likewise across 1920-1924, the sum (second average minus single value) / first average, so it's -124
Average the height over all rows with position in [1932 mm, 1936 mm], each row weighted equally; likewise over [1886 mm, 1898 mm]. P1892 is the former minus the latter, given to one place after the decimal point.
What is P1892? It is 15.1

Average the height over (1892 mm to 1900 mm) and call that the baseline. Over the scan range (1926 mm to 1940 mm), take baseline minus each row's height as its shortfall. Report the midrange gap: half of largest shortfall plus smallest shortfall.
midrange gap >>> -11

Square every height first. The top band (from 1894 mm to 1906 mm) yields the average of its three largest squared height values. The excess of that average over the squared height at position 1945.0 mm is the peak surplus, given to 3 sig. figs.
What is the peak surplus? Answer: 584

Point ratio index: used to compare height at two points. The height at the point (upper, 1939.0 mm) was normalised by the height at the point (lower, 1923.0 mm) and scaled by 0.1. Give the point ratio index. 0.090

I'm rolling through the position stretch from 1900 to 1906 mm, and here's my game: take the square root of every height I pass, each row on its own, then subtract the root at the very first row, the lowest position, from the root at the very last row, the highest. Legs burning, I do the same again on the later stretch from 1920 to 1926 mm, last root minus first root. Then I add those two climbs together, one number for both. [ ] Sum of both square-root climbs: 0.9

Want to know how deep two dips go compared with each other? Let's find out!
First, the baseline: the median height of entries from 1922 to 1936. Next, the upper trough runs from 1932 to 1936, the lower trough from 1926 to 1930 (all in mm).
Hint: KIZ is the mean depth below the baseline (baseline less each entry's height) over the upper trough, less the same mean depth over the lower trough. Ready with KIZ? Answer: -12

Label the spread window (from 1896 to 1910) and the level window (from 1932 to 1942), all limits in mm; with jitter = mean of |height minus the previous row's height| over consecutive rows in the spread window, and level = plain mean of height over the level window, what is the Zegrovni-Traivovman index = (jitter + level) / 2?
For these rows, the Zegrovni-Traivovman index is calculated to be 65.0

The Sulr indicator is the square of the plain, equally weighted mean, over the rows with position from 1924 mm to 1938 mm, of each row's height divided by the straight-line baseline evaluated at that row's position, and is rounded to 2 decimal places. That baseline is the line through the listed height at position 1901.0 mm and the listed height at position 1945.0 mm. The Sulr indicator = 1.08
